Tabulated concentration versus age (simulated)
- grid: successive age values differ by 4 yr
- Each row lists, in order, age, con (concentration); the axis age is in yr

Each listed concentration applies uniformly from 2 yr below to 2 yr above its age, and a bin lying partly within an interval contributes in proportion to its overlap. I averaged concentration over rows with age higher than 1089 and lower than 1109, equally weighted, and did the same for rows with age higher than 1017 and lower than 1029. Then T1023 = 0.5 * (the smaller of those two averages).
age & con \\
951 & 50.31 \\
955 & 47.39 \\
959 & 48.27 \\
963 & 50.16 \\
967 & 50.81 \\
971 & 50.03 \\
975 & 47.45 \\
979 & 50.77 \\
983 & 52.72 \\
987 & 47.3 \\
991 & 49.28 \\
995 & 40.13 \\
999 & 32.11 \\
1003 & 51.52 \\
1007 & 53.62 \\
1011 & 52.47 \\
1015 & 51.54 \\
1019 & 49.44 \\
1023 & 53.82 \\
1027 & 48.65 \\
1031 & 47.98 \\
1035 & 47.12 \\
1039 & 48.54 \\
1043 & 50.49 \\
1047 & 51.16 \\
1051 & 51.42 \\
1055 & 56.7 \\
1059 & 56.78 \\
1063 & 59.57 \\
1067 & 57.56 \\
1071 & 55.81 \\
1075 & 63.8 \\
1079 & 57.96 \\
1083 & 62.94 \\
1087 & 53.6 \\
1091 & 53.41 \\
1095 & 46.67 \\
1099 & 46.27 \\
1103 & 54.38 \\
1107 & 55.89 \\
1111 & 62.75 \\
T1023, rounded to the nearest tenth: 25.3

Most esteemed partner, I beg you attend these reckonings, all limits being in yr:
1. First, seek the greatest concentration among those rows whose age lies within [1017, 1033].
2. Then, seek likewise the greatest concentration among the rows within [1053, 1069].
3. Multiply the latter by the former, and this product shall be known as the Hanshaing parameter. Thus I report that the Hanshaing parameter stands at 3206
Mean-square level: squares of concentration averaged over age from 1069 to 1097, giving 3201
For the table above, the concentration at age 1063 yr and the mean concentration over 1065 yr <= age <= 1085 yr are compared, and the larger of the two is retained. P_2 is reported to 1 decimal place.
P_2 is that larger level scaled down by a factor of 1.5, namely 39.7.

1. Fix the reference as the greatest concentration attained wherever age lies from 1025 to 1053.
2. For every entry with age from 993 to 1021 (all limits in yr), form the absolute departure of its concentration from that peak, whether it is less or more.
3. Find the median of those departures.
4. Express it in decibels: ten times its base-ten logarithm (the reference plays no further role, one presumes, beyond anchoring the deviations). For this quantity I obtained 3.0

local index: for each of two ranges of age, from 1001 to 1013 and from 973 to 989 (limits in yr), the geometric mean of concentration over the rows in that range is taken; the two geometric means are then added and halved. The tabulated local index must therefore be 51.0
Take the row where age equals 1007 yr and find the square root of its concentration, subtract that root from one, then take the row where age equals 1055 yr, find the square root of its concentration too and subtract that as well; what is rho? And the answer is -13.9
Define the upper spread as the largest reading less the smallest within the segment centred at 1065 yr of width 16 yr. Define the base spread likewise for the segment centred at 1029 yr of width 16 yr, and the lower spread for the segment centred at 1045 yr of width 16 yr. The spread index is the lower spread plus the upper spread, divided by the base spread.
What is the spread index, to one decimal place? 1.0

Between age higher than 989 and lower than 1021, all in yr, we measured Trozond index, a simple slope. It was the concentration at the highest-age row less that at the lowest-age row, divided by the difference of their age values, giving 0.0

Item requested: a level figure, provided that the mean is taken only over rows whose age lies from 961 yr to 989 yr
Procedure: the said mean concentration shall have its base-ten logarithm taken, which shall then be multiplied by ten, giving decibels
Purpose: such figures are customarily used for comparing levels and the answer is 17.0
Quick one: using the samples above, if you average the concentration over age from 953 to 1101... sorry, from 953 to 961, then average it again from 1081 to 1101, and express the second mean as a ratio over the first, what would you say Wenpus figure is 1.10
